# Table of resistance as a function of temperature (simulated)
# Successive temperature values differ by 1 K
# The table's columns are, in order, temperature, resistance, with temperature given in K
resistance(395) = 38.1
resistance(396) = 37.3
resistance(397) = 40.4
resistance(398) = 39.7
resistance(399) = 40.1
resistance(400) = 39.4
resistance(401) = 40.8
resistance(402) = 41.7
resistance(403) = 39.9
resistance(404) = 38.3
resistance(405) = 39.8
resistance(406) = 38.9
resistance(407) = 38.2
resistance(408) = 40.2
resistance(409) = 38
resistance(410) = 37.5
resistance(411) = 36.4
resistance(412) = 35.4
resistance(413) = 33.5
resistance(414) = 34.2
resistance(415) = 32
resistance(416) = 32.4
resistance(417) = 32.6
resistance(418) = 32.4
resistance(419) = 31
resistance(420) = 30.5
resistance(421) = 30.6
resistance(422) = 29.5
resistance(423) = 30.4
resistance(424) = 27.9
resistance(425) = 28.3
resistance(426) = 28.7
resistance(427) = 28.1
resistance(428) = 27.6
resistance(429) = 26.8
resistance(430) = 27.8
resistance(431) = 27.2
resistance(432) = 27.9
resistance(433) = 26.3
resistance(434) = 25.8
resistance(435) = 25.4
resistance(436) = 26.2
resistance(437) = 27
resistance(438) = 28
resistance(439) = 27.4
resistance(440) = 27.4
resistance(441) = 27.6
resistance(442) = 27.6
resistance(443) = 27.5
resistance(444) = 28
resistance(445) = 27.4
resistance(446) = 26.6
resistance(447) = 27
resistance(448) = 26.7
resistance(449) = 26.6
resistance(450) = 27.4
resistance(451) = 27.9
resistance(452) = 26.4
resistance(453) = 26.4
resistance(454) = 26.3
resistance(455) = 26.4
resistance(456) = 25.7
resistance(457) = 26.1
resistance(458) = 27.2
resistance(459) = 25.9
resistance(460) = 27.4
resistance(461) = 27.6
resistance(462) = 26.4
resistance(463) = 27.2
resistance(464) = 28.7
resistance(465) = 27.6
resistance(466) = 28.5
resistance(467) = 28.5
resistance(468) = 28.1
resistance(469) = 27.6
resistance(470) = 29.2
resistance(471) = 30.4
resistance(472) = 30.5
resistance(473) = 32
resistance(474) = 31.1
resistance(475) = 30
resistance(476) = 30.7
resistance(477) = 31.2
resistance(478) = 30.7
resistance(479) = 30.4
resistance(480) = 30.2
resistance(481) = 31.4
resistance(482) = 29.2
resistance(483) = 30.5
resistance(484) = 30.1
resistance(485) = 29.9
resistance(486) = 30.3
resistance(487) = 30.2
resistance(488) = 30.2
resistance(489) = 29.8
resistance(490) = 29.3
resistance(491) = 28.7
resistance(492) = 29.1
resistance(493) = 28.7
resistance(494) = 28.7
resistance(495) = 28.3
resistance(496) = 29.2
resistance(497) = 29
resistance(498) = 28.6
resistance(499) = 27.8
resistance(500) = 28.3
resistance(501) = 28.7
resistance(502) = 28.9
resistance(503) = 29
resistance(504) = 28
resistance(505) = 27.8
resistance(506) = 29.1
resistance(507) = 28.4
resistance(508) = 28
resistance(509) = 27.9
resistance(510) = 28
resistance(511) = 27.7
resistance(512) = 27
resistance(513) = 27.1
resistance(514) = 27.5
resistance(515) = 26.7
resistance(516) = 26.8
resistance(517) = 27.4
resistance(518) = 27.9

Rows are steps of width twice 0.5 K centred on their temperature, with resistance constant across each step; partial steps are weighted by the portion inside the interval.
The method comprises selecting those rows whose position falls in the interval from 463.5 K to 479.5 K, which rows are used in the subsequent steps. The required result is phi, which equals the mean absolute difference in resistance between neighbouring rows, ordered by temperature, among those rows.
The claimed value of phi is 0.75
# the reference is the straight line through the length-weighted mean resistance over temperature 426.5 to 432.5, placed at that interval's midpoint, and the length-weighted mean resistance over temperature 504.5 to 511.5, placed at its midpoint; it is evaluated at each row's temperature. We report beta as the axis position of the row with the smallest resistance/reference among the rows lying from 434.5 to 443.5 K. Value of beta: 435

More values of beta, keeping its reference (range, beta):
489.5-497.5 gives 495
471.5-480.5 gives 475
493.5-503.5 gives 499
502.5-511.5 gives 511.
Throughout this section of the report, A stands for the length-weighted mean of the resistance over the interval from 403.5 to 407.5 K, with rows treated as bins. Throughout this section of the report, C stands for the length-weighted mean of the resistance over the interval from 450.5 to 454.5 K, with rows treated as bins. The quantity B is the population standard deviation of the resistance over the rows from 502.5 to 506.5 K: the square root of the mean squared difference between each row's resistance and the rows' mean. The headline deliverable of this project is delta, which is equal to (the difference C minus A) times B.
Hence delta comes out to -7.0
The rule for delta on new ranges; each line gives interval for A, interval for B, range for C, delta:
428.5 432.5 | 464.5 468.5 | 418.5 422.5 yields 1.1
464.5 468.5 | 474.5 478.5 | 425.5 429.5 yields -0.2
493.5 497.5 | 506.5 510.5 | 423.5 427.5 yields -0.1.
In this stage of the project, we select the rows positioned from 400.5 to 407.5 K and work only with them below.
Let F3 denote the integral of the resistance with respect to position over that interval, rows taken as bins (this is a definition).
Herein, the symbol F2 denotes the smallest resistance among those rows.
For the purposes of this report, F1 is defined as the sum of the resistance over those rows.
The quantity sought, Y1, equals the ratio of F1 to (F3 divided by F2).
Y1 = 38.2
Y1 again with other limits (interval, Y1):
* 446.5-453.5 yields 26.4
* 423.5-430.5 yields 26.8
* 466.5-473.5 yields 27.6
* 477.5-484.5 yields 29.2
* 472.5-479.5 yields 30.0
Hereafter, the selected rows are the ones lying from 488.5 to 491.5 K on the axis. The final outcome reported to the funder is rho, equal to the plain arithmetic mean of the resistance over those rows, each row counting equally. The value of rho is 29.3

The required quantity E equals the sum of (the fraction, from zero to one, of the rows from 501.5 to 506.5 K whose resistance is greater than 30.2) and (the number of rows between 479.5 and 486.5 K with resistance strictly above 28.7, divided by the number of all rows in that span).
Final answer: 1.0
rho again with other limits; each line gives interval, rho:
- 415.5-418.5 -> 32.5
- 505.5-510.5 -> 28.3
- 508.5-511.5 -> 27.9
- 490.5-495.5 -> 28.7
